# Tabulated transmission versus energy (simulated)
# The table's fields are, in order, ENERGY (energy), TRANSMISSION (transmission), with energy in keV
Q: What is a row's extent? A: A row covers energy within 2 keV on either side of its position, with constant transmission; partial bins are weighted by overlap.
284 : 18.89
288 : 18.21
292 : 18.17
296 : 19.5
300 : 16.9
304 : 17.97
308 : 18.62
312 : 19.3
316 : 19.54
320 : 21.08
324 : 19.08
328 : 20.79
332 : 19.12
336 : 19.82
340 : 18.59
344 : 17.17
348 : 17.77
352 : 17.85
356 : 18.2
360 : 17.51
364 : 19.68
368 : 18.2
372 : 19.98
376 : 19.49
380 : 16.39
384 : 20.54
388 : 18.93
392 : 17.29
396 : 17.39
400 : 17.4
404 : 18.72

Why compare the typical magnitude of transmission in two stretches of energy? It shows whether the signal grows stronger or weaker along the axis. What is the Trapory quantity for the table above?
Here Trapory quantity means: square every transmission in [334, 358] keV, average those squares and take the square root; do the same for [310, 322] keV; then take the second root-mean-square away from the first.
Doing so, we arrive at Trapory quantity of -1.7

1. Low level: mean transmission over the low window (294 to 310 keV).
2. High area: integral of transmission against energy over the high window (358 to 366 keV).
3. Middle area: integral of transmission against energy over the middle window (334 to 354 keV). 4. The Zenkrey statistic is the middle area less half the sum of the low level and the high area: 281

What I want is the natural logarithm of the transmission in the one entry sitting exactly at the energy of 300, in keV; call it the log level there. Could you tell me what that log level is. 2.83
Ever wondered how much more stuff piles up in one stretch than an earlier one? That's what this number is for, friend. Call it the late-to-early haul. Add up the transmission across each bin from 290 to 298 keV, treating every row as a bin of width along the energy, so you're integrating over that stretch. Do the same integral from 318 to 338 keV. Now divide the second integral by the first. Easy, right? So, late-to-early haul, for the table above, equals 2.7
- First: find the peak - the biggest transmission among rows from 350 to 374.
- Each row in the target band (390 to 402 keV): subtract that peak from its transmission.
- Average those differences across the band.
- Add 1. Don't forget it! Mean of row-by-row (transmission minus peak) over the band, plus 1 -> -1.6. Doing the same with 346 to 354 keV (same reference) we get -1.2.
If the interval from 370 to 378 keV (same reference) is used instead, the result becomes 0.8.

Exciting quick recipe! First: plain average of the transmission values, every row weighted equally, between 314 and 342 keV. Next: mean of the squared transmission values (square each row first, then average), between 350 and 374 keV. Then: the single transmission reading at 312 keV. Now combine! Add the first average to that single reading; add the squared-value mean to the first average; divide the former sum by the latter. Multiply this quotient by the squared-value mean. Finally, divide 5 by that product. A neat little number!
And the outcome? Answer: 0.135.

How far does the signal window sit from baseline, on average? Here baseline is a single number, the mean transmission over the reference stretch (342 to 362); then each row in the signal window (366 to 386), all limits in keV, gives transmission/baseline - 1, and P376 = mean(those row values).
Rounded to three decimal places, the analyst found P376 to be 0.069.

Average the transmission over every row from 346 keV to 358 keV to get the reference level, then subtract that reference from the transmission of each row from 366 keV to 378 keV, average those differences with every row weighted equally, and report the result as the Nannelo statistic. 1.3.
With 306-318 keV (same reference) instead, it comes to 1.2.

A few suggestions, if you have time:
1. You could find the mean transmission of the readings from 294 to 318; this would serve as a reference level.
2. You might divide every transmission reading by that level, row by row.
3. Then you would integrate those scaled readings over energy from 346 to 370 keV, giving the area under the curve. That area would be 23.4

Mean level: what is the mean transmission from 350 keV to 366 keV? 18.3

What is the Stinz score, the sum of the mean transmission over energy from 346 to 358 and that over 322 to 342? 37.42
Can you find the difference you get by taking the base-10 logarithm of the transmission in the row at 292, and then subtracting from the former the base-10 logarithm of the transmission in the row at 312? -0.03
